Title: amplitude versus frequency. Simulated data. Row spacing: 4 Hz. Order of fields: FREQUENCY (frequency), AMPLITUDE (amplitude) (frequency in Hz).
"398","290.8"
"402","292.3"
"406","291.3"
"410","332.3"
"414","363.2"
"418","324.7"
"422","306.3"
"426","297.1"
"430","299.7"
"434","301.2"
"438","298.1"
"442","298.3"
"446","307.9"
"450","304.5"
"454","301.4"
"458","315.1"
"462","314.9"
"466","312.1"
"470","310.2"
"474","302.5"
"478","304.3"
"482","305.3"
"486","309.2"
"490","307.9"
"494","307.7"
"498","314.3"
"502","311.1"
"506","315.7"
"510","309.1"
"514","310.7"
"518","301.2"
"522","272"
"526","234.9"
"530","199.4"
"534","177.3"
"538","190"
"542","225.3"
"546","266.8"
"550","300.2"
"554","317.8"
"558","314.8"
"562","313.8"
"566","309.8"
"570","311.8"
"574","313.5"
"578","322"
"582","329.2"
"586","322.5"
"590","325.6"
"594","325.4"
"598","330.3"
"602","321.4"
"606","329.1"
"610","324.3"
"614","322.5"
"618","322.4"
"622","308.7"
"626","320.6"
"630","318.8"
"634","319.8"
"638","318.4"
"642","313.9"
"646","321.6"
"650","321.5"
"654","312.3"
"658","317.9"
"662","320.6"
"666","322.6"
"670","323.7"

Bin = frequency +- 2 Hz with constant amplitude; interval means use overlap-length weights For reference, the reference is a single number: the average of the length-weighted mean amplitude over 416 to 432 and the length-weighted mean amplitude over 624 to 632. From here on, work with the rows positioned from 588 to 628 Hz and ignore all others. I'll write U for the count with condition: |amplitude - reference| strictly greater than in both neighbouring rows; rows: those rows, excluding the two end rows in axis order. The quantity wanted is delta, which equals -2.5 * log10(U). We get -0.8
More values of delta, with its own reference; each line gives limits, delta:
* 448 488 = -0.8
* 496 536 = 0.0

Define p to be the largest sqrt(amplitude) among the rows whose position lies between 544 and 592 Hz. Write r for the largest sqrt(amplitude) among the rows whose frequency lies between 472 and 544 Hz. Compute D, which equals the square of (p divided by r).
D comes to 1.04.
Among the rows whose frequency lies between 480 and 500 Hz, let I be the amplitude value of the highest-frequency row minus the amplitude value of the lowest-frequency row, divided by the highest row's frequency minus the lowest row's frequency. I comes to 0.6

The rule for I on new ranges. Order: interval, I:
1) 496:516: -0.2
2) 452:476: 0.1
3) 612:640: -0.2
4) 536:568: 4.3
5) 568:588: 0.7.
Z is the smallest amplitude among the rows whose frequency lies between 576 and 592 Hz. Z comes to 322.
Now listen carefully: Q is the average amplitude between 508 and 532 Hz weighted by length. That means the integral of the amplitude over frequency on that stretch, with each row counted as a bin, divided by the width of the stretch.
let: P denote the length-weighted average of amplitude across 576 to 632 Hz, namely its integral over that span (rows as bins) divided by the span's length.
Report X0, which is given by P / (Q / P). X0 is 385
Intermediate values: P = 323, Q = 271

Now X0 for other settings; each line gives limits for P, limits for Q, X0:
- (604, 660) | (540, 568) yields 349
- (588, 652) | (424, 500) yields 338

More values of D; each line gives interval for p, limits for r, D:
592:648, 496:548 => 1.05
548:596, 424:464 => 1.04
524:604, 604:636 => 1.00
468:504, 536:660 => 0.95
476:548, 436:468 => 1.00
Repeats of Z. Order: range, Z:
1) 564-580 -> 309.8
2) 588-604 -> 321.4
